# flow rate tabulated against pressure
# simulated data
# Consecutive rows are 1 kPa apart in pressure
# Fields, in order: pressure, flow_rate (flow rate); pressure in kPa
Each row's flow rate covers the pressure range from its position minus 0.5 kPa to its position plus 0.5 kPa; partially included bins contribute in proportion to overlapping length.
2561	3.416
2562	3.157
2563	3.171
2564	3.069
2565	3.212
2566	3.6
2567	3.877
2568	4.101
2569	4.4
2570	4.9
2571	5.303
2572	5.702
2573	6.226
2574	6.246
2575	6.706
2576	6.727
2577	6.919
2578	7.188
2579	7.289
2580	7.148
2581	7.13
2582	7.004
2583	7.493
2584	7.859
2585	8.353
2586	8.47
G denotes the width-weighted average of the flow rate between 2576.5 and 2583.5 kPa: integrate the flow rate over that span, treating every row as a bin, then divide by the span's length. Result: 7.2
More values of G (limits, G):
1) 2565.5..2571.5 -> 4.4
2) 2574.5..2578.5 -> 6.9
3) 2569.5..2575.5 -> 5.8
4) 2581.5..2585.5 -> 7.7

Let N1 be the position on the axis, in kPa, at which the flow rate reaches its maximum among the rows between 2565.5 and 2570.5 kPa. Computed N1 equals 2570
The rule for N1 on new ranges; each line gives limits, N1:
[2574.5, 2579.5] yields 2579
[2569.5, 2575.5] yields 2575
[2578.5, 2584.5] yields 2584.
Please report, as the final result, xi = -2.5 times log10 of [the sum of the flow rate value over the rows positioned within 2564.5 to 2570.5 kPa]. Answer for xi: -3.5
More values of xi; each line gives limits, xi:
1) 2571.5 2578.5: -4.2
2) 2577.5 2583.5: -4.1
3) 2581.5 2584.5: -3.4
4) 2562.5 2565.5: -2.4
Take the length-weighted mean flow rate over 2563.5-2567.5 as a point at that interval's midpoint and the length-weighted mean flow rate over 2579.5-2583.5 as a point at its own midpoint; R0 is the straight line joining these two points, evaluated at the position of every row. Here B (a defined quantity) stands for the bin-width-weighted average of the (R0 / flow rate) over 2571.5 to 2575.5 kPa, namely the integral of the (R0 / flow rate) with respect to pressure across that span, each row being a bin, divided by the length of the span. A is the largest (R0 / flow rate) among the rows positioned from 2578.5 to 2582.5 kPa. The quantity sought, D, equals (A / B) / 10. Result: 0.122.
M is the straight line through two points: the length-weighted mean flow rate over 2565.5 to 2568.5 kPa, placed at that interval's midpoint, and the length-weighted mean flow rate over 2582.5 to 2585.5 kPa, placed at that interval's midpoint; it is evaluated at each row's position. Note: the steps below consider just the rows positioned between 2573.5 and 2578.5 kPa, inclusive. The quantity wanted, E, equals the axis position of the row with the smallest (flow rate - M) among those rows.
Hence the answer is 2577 kPa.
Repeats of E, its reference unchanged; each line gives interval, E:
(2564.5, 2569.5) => 2565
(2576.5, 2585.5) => 2582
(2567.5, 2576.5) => 2568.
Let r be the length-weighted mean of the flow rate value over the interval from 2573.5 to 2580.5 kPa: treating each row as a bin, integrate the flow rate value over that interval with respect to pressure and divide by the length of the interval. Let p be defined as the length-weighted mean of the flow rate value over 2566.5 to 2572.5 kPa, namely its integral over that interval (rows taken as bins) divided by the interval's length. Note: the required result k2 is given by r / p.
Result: 1.46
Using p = 4.7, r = 6.9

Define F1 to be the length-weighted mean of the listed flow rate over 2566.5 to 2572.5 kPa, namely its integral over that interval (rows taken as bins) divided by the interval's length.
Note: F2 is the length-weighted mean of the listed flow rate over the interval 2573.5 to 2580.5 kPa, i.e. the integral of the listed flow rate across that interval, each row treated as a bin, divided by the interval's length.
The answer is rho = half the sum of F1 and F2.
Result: 5.8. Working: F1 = 4.7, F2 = 6.89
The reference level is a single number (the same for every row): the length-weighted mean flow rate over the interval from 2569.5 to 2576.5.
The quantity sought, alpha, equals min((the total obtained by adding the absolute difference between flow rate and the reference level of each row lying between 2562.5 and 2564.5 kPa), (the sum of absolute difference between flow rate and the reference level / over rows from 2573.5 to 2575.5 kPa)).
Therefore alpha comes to 1.0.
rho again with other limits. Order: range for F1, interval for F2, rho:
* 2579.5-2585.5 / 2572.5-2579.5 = 7.1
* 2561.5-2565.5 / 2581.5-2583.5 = 5.2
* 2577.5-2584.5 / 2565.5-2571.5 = 5.8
